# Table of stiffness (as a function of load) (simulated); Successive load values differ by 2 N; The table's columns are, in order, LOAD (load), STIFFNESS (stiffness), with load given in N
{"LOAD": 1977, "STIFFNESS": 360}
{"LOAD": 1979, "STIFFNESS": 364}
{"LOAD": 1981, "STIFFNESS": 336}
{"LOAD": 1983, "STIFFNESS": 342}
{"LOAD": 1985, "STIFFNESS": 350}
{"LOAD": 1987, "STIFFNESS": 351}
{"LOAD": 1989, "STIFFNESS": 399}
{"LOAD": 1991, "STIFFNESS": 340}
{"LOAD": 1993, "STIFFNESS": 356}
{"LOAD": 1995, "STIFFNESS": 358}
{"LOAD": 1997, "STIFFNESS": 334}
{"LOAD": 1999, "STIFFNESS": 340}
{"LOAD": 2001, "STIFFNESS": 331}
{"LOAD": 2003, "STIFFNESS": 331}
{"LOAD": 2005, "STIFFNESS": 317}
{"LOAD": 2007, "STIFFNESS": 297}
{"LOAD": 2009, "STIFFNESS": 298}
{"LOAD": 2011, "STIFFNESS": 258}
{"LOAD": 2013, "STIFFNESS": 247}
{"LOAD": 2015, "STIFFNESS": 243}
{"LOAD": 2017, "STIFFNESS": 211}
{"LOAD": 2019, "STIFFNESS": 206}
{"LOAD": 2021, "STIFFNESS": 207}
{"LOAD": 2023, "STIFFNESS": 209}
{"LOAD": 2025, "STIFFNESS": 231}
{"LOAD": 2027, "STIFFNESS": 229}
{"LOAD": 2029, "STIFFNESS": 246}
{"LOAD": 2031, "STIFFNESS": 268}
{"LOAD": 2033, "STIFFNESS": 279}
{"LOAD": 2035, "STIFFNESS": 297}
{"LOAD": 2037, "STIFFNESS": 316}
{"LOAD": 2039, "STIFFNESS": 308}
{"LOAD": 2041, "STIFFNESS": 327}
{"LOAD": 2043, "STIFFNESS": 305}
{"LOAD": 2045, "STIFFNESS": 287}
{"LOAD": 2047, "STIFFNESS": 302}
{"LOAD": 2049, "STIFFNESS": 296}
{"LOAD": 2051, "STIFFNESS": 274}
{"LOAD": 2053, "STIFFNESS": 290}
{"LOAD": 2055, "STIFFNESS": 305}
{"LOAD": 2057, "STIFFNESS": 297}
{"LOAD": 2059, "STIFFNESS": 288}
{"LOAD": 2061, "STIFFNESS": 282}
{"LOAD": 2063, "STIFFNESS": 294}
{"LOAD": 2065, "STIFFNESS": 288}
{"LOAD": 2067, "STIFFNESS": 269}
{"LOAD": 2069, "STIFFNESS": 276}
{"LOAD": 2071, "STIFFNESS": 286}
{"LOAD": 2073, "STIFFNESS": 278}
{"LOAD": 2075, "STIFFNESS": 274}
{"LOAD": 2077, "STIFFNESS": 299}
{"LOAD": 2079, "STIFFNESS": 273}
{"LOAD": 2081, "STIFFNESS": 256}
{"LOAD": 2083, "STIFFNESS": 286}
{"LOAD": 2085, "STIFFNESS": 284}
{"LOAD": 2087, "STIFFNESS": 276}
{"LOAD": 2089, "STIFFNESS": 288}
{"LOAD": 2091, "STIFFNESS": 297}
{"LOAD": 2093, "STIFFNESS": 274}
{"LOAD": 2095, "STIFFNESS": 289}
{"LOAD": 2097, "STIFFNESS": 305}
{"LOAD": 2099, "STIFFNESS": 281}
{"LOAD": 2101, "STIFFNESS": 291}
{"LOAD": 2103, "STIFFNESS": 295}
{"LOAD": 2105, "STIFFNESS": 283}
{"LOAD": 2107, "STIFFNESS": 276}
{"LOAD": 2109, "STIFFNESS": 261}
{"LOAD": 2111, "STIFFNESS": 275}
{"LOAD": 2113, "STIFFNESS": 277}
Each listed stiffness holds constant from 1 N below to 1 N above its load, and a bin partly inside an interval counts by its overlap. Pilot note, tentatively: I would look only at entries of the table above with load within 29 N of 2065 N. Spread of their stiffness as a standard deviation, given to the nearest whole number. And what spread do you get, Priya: 15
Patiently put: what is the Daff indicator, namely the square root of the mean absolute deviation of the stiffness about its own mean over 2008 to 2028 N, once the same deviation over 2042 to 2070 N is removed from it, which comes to 3.6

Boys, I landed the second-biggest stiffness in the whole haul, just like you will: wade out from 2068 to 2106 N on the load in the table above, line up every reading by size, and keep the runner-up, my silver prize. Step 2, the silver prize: 299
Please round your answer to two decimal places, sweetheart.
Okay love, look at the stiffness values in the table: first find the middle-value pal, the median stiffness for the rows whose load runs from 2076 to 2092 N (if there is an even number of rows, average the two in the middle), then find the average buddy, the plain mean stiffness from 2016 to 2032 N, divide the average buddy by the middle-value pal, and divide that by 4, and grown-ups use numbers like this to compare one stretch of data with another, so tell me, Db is 0.20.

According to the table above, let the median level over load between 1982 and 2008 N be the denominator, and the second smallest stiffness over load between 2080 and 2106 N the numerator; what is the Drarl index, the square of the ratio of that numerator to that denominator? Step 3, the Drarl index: 0.6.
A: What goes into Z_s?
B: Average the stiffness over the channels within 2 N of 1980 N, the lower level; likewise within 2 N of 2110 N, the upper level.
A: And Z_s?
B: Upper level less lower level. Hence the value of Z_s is -82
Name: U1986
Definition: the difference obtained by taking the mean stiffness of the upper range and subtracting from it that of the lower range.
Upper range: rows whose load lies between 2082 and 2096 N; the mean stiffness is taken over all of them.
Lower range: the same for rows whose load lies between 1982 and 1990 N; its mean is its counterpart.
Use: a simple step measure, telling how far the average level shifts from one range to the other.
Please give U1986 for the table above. -76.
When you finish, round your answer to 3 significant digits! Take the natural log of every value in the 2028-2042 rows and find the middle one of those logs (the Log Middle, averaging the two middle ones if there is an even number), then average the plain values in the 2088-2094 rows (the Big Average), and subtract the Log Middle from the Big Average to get 281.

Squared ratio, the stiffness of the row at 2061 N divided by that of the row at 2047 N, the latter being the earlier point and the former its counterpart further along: 0.87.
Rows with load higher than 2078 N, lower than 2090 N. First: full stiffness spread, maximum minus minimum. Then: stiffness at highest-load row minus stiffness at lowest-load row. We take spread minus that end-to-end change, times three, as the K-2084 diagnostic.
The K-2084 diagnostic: 51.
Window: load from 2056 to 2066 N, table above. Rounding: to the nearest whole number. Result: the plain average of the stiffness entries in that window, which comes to 290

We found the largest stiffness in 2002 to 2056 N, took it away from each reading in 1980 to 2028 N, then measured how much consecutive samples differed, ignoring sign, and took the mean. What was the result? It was 14.5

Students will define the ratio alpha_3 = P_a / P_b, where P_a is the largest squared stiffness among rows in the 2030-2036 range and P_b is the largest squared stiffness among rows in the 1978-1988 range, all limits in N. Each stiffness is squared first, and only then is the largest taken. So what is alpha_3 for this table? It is 0.67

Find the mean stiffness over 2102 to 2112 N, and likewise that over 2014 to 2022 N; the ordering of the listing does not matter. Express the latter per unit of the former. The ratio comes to 0.78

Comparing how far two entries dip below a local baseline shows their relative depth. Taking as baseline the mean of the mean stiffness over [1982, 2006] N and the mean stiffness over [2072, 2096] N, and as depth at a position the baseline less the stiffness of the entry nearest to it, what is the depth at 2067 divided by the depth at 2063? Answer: 2.3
